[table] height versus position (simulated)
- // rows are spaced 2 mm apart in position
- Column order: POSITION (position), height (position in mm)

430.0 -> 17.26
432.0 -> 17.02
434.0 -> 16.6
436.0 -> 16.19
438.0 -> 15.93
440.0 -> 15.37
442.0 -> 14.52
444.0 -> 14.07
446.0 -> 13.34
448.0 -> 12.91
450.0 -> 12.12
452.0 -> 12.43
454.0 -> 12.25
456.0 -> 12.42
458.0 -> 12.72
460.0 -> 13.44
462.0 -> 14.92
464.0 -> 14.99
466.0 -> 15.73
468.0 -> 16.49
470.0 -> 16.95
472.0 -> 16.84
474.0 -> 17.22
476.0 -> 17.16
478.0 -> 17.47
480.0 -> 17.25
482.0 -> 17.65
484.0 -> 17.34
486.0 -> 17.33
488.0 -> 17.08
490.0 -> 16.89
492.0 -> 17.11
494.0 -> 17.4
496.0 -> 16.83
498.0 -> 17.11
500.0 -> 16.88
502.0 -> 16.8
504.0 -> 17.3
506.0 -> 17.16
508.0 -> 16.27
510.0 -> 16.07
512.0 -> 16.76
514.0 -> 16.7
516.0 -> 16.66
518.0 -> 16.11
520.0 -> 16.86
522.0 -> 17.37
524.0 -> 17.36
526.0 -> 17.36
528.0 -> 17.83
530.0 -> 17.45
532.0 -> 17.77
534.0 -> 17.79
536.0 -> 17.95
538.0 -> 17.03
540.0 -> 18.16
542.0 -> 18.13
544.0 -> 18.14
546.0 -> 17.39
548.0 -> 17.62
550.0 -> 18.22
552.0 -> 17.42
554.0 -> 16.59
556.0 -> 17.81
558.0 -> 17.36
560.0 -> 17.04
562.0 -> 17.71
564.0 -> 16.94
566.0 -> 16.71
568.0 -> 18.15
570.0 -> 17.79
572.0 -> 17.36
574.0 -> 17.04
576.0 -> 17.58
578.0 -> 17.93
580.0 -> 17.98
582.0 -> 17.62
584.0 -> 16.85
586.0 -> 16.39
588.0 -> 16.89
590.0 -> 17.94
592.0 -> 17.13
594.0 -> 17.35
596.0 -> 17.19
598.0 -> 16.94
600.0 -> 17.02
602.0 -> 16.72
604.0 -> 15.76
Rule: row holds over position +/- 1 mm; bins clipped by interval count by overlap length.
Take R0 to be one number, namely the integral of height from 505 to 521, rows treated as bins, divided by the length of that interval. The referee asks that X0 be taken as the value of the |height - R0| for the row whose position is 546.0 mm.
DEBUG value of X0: 0.8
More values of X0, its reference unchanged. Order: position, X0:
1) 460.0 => 3.1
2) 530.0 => 0.9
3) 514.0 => 0.1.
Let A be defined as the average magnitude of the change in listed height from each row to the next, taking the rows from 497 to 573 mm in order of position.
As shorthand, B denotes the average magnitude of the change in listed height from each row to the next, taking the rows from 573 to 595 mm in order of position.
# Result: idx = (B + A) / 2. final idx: 0.49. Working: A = 0.46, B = 0.51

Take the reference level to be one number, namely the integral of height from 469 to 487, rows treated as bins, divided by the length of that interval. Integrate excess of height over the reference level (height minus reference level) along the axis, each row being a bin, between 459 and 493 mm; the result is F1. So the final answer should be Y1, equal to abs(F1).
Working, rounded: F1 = -23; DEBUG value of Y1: 23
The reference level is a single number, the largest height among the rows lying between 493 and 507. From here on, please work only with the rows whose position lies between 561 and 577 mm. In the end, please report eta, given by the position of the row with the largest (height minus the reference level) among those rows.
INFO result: 568.0 mm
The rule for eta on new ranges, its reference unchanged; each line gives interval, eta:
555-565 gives 556.0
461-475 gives 474.0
